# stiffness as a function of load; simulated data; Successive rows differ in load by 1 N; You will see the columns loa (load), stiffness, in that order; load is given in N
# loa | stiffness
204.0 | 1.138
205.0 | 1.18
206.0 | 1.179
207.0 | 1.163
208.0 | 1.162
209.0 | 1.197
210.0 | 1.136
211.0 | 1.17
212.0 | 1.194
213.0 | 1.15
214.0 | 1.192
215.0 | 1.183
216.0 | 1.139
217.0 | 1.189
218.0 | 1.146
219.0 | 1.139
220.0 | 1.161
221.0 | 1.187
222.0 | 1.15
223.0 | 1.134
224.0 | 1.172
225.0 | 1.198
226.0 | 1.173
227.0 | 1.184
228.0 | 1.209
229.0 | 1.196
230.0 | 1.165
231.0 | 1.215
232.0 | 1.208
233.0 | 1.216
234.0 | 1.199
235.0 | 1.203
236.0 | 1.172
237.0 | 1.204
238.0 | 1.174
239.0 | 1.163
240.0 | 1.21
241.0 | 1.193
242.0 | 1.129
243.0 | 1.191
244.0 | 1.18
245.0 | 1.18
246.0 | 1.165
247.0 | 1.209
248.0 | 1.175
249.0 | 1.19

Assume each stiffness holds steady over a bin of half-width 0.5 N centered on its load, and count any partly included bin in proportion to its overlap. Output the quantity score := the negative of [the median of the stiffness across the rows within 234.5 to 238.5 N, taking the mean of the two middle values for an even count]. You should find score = -1.19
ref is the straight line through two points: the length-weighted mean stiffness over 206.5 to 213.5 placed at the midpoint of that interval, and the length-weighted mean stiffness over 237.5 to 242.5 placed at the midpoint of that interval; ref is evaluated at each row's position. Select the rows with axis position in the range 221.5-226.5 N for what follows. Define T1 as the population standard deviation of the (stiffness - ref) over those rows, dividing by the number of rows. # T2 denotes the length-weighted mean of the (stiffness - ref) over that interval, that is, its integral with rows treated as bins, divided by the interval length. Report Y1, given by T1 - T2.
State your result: 0.027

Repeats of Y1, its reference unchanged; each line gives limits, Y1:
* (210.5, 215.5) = 0.006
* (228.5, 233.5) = -0.009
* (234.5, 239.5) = 0.007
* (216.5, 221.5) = 0.025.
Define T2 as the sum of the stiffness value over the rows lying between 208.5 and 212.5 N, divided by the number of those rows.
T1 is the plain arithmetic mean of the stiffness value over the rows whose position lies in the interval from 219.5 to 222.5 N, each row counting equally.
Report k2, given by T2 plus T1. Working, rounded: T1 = 1.17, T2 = 1.17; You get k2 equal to 2.34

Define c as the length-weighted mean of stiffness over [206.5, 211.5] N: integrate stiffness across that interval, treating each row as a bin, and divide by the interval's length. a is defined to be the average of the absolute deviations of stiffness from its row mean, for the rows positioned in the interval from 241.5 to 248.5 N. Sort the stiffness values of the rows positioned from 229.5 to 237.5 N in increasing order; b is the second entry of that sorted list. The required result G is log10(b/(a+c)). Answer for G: -0.004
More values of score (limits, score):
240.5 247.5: -1.18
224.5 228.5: -1.19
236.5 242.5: -1.18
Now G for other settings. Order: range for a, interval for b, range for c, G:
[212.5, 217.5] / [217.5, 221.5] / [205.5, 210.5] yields -0.016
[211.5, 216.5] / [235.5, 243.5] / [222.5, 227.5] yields -0.011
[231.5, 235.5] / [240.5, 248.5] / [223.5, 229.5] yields -0.011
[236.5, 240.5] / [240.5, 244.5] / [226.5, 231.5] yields -0.012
